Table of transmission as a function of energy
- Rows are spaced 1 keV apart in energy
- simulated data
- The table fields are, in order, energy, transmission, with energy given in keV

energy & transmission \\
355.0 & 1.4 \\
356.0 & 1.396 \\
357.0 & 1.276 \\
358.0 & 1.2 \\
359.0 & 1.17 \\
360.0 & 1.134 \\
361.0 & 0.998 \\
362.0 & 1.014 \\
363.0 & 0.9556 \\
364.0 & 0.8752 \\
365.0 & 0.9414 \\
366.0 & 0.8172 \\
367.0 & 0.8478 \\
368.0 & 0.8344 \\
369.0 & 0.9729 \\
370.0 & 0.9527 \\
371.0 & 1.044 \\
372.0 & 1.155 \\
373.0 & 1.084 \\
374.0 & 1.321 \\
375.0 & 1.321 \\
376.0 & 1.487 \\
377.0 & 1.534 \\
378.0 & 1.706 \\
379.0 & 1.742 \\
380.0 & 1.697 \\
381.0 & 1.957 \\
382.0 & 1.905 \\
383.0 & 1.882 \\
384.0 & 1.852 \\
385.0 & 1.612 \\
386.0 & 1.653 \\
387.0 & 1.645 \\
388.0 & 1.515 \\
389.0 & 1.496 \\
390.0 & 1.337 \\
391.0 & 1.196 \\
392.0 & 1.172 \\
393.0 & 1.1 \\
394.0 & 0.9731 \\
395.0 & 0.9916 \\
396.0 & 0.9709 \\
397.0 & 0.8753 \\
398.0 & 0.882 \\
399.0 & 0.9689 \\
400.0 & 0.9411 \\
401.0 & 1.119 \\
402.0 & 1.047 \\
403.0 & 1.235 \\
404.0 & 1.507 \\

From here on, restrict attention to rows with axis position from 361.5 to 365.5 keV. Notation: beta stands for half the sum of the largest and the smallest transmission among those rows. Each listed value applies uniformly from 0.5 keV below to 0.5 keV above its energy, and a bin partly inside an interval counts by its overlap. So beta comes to 0.9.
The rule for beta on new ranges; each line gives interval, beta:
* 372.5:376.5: 1.3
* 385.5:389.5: 1.6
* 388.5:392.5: 1.3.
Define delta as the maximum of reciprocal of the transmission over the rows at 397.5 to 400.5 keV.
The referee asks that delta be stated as 1.1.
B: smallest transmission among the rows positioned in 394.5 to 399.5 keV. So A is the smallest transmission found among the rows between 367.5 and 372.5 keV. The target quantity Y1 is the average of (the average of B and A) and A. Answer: 0.84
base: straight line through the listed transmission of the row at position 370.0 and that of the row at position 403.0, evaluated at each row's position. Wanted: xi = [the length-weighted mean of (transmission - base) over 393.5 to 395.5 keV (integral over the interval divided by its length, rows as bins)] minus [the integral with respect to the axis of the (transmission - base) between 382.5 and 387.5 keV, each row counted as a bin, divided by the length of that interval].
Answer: -0.8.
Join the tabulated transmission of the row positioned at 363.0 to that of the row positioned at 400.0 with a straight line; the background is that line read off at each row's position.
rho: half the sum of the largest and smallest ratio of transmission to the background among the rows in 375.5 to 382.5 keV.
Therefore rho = 1.81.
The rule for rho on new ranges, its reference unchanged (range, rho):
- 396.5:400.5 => 0.98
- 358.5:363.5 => 1.11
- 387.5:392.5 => 1.42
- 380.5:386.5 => 1.88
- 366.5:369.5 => 0.95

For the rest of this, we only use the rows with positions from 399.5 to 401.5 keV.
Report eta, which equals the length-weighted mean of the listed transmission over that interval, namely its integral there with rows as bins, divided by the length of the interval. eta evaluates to 1.03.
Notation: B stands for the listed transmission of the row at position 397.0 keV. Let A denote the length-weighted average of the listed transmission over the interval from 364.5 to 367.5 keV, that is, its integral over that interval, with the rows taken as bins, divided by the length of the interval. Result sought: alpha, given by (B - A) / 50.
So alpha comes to 0.000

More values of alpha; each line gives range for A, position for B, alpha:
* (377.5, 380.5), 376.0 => -0.005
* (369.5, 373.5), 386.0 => 0.012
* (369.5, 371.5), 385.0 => 0.012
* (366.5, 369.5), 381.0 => 0.021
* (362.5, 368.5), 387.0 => 0.015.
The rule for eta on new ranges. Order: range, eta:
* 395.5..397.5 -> 0.92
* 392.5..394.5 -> 1.04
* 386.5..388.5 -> 1.58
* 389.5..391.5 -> 1.27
